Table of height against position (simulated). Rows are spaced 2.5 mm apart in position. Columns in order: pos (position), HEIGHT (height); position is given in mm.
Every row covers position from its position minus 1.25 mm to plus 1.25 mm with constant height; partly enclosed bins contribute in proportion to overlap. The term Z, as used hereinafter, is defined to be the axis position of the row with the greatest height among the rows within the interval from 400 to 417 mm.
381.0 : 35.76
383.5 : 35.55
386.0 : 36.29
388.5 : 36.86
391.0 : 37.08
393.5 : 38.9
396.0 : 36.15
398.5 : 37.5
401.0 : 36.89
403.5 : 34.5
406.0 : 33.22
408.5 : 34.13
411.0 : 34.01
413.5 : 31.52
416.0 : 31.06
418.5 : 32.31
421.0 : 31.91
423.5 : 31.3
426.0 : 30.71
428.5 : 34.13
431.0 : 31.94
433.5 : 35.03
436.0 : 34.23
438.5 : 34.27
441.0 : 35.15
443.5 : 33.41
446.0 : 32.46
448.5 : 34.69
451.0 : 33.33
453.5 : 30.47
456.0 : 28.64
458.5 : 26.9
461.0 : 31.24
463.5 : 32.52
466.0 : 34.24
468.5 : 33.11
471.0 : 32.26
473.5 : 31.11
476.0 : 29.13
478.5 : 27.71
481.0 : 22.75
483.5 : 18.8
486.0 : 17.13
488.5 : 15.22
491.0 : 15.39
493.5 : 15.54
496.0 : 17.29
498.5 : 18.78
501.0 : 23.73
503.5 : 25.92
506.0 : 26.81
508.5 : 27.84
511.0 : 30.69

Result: 401.0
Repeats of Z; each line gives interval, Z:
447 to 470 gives 448.5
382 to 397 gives 393.5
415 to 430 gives 428.5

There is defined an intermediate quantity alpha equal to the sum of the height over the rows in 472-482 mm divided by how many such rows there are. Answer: 27.7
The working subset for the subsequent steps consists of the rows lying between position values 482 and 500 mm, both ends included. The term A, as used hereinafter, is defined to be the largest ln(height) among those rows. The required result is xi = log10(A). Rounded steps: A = 2.93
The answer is 0.467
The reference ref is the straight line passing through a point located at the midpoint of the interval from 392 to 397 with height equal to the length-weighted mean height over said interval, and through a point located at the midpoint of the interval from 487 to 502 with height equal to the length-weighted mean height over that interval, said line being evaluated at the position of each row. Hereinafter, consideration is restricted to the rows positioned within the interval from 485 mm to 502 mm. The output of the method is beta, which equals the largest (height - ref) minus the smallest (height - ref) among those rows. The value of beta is 11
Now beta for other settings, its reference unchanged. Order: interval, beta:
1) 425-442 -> 7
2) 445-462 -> 6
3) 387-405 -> 3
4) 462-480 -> 4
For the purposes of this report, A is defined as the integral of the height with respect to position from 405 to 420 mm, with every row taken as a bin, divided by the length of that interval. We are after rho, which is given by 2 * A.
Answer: 65.4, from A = 32.7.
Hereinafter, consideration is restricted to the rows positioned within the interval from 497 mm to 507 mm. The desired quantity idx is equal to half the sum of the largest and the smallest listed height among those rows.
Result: 23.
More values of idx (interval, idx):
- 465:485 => 27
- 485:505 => 21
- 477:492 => 21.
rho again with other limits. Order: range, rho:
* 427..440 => 67.8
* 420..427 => 62.6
